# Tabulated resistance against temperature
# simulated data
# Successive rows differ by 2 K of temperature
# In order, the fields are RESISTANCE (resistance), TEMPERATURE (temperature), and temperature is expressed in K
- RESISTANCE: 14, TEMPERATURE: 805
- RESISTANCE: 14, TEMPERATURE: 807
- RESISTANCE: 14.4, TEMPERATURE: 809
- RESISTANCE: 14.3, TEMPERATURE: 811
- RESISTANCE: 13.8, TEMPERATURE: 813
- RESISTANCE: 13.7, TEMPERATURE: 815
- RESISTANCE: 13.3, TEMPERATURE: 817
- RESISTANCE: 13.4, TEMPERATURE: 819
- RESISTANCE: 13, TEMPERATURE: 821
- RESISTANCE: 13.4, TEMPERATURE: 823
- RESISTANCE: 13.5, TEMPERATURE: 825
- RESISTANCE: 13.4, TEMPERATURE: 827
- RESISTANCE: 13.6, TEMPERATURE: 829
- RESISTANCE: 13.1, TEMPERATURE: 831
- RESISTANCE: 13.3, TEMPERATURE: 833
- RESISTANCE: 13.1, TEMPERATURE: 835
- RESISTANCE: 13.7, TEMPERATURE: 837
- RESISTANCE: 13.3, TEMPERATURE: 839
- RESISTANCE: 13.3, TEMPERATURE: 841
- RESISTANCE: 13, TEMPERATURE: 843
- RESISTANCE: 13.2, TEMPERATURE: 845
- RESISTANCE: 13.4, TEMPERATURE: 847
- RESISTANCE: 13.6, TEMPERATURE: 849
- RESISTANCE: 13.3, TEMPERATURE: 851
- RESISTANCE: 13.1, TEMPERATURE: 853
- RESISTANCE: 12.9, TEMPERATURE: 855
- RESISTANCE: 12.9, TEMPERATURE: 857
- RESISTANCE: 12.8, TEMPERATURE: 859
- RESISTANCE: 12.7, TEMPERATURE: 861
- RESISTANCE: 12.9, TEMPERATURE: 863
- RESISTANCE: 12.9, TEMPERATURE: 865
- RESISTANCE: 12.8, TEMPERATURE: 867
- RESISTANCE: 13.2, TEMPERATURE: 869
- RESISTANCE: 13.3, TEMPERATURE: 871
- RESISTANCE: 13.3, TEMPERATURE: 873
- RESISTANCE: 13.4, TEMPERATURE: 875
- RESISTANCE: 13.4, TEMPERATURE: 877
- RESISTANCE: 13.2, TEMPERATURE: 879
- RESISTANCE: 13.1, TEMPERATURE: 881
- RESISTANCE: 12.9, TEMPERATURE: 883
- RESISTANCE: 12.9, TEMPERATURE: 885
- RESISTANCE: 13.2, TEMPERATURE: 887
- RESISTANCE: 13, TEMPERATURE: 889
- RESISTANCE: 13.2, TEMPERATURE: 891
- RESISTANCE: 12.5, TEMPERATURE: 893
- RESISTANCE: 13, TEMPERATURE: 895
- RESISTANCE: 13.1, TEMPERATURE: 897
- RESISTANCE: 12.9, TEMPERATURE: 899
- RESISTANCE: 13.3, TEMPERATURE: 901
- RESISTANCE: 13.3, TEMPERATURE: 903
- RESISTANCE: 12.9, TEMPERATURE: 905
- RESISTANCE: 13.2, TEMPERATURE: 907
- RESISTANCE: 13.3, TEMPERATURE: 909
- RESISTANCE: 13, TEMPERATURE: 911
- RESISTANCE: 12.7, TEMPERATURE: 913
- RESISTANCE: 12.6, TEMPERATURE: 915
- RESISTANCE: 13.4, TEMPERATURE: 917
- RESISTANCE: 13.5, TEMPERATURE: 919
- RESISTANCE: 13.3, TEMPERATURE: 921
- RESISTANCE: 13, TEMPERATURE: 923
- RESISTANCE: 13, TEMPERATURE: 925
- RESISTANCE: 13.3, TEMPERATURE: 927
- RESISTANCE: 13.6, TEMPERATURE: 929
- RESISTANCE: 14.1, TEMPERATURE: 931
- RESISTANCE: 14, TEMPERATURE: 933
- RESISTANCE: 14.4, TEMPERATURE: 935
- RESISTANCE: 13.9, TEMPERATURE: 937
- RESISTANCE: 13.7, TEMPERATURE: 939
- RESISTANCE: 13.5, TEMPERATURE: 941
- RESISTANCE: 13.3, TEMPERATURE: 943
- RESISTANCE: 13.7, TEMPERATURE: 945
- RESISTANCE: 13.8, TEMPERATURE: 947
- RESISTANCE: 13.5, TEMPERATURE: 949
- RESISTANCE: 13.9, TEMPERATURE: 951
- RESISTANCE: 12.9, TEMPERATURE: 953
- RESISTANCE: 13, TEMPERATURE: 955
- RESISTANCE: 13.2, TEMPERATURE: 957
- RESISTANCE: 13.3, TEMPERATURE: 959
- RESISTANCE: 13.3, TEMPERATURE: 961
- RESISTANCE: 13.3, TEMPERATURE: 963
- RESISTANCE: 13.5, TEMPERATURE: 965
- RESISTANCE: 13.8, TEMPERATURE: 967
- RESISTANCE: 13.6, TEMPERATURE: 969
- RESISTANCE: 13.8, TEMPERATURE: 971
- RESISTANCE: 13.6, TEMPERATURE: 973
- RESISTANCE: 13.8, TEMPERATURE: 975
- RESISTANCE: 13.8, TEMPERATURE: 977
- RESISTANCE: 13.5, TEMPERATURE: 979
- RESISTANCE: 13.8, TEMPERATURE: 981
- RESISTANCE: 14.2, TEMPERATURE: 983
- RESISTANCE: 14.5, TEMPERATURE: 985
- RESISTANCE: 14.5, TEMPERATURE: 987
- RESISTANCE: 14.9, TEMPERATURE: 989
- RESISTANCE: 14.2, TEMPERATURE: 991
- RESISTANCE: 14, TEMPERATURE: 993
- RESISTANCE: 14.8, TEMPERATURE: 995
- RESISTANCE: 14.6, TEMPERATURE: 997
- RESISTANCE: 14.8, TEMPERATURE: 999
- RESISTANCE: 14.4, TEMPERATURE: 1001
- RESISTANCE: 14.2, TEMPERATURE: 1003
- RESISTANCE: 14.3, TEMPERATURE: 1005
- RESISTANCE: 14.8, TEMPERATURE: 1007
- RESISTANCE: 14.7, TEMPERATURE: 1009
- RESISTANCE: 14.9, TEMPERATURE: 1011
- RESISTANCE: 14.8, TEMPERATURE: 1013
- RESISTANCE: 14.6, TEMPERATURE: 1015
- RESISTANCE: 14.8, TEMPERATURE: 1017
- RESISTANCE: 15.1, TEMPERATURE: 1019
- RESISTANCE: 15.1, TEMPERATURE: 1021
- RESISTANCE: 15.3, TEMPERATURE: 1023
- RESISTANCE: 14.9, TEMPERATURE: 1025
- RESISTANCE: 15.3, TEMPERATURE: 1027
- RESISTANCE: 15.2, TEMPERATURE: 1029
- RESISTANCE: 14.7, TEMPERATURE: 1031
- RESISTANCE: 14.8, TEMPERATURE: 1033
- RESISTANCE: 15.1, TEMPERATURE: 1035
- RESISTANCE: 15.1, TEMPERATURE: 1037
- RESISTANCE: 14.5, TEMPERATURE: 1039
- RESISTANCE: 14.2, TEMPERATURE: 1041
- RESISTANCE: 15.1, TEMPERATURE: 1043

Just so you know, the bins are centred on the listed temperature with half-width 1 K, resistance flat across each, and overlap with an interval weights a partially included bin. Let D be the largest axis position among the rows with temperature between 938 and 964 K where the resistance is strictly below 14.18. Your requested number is 963 K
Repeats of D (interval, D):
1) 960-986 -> 981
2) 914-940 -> 939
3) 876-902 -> 901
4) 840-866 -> 865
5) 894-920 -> 919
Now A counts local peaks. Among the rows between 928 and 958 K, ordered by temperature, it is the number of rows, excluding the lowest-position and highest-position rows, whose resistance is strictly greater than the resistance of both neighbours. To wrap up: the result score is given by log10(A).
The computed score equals 0.60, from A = 4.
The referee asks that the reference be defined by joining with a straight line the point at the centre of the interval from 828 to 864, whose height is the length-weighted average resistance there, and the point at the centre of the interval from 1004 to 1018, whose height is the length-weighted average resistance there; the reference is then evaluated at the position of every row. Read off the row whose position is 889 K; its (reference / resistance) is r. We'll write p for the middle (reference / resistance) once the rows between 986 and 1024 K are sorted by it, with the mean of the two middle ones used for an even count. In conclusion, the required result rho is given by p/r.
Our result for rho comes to 0.955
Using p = 1.00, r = 1.04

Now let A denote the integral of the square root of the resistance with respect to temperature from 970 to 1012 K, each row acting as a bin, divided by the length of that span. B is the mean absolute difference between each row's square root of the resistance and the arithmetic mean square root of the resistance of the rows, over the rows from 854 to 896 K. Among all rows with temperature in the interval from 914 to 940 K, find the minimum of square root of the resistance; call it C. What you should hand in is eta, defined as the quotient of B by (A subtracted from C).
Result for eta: -0.12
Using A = 3.78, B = 0.028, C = 3.55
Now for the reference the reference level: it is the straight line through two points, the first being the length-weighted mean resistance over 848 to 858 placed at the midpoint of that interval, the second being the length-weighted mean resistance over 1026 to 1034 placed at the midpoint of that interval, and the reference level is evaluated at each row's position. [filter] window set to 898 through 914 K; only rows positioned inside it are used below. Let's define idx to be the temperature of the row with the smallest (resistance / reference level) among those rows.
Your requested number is 913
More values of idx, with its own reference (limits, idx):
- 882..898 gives 893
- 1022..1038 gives 1031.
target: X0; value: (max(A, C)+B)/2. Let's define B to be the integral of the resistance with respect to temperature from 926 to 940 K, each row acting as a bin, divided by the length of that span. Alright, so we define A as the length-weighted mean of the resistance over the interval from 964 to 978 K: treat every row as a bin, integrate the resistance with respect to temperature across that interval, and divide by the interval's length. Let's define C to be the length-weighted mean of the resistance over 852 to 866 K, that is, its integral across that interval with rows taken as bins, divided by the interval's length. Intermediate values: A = 13.7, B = 13.9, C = 12.9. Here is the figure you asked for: 13.8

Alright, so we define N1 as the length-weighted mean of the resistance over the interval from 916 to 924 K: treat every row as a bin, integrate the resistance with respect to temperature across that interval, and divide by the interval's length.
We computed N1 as 13.30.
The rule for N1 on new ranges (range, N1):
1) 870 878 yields 13.35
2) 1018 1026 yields 15.10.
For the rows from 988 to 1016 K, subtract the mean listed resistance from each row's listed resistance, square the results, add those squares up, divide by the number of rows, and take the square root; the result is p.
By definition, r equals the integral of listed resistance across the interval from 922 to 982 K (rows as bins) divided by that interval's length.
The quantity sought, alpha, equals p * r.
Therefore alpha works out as 3.88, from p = 0.29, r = 13.6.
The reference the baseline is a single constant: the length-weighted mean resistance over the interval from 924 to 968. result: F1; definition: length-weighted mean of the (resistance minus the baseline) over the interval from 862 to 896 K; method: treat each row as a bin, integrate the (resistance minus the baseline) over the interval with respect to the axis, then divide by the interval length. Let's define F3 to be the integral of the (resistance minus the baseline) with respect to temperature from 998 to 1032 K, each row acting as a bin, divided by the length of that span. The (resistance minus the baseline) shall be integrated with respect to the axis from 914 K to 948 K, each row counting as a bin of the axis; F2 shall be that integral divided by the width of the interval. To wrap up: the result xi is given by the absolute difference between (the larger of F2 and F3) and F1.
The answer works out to 1.7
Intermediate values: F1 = -0.47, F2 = 0.0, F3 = 1.3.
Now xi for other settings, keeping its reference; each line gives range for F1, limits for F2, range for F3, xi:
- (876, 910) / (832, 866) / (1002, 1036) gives 1.8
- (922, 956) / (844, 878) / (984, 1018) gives 1.0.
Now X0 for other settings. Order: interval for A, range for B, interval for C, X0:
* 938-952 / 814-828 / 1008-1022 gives 14.1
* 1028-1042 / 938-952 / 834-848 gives 14.2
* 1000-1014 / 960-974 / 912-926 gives 14.1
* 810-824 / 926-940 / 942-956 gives 13.7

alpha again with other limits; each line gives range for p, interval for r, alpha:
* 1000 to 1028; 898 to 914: 4.31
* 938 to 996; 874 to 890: 6.34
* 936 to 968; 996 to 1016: 4.37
